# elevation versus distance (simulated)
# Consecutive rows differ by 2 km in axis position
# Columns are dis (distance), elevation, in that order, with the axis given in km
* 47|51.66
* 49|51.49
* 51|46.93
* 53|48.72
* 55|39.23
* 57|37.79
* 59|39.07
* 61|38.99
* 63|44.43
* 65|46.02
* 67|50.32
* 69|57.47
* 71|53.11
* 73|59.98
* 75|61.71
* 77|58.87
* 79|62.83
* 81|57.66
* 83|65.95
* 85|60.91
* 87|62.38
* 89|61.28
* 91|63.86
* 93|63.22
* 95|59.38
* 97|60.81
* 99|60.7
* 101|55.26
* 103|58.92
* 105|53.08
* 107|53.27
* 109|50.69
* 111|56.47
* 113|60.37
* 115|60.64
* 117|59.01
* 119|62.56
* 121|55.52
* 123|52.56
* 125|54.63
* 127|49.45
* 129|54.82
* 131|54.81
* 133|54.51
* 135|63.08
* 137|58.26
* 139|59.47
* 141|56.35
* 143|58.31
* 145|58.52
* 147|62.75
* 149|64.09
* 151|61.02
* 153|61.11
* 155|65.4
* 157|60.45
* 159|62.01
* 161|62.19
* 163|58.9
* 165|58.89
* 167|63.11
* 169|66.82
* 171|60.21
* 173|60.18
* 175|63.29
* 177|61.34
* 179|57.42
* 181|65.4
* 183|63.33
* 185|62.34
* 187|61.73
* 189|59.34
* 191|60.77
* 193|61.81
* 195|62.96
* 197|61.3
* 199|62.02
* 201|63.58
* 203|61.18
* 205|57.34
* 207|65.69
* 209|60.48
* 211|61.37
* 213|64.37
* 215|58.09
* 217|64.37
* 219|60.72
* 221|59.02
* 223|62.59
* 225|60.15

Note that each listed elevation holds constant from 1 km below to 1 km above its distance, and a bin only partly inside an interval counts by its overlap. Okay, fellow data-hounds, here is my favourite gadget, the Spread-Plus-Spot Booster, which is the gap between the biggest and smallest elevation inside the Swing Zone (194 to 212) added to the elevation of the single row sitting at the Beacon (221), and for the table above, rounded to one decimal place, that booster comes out 67.4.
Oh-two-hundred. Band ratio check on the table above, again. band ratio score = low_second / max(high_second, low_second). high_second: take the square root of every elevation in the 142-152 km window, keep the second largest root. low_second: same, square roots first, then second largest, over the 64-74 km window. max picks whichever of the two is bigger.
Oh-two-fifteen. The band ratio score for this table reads 0.96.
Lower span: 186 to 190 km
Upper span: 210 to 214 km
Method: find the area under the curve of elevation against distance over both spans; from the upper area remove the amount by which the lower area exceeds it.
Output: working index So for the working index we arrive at 261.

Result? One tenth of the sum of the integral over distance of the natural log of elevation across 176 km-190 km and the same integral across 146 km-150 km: 7.4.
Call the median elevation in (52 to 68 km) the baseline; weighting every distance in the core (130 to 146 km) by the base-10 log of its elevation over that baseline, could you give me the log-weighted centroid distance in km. 138.2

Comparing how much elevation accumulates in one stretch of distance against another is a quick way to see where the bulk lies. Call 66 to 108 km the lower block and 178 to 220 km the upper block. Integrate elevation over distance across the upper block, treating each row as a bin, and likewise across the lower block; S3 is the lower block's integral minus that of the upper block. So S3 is -109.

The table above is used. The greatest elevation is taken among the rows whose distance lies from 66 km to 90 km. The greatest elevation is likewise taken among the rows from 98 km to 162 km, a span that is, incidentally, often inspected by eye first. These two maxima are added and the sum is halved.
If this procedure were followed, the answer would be 65.7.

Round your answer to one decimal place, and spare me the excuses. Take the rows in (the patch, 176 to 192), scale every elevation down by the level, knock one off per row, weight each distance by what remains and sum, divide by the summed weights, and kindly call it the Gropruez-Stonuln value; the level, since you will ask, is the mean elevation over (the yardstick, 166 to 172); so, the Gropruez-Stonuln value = 184.4 km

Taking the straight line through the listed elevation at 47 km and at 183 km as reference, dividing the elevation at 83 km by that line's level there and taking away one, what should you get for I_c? 0.20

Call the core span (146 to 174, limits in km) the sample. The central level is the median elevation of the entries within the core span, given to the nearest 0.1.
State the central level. 61.6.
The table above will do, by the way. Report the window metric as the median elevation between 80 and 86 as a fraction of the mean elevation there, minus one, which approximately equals -0.0097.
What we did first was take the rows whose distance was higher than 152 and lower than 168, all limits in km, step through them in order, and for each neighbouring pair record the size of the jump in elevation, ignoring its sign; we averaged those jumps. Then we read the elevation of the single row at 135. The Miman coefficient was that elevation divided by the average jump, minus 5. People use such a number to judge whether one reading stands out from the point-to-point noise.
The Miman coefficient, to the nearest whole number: 19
